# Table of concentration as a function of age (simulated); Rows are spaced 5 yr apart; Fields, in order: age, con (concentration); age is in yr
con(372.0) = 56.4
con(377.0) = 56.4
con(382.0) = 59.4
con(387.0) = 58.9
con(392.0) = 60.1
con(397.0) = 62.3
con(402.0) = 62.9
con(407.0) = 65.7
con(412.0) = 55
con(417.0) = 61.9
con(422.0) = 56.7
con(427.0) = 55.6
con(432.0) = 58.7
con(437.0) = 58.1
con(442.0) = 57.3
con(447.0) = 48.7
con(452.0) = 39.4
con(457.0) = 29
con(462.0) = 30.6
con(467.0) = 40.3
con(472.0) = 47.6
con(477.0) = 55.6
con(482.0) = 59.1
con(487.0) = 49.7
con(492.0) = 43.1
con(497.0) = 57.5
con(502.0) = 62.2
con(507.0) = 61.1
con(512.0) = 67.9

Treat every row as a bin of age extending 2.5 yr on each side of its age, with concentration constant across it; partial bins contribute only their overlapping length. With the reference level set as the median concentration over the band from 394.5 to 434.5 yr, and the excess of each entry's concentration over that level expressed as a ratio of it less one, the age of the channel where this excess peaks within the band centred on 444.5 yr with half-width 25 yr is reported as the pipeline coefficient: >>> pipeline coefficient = 432.0 yr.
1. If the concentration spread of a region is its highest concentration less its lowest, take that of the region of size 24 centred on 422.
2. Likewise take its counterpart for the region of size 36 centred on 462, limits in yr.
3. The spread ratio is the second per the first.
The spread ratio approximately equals 4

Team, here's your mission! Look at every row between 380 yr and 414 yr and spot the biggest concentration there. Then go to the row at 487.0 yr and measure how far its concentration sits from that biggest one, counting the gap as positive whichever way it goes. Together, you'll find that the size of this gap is 16.0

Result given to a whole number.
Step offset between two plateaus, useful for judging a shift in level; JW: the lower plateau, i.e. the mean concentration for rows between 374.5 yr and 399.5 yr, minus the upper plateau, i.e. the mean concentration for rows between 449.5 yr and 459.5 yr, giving 25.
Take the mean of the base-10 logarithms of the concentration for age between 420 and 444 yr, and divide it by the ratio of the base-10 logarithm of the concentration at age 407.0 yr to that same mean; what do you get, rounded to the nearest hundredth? 1.70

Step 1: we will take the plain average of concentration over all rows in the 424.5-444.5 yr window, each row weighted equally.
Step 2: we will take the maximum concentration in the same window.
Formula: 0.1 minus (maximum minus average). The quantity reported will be -1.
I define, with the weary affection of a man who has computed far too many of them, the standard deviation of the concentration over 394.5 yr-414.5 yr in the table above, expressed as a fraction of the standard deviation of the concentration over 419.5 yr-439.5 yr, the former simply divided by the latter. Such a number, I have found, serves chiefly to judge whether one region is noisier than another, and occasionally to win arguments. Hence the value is 3.27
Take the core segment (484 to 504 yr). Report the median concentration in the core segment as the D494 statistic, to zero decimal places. 54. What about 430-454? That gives 57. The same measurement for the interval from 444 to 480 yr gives 40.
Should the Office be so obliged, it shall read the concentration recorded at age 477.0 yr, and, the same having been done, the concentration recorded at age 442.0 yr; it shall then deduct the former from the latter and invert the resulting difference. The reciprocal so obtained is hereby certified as 0.6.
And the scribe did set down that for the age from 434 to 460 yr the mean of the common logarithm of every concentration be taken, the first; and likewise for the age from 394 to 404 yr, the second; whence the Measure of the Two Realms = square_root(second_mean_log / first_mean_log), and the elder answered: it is 1.042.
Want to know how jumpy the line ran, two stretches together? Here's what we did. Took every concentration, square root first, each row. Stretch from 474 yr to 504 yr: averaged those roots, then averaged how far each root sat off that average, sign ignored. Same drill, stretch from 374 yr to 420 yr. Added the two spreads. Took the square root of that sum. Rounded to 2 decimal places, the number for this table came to 0.74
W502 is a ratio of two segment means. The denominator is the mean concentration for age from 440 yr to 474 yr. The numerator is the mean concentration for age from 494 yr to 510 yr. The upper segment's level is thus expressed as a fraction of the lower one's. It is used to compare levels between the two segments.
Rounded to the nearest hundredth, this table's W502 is 1.44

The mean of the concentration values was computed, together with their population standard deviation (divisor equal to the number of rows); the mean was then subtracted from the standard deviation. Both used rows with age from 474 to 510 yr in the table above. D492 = -49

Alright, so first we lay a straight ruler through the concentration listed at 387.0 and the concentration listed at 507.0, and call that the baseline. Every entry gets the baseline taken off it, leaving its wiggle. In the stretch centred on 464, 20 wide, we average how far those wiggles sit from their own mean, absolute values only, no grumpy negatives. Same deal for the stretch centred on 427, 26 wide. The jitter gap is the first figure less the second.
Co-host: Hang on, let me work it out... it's 5.3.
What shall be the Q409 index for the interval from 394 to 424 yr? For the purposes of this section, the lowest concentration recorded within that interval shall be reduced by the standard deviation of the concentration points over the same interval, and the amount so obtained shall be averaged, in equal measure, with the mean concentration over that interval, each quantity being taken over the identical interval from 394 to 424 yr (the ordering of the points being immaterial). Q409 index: 56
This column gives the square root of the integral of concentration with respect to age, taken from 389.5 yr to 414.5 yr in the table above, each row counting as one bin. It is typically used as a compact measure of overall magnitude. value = 39.1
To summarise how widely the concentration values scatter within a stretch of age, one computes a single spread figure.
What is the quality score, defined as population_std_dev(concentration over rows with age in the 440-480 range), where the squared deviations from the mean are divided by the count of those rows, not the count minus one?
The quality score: 10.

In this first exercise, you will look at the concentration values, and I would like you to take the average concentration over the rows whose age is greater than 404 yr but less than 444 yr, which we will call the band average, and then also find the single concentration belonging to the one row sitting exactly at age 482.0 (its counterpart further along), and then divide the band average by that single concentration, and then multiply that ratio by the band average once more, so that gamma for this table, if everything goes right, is 58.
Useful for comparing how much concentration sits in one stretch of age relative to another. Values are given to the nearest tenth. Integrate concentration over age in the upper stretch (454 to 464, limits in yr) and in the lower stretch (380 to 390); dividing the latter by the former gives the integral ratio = 2.0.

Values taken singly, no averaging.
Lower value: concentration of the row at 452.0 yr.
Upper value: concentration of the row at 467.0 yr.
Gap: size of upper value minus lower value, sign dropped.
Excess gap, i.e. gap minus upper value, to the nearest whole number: -39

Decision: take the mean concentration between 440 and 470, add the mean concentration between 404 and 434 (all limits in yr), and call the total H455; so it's 100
